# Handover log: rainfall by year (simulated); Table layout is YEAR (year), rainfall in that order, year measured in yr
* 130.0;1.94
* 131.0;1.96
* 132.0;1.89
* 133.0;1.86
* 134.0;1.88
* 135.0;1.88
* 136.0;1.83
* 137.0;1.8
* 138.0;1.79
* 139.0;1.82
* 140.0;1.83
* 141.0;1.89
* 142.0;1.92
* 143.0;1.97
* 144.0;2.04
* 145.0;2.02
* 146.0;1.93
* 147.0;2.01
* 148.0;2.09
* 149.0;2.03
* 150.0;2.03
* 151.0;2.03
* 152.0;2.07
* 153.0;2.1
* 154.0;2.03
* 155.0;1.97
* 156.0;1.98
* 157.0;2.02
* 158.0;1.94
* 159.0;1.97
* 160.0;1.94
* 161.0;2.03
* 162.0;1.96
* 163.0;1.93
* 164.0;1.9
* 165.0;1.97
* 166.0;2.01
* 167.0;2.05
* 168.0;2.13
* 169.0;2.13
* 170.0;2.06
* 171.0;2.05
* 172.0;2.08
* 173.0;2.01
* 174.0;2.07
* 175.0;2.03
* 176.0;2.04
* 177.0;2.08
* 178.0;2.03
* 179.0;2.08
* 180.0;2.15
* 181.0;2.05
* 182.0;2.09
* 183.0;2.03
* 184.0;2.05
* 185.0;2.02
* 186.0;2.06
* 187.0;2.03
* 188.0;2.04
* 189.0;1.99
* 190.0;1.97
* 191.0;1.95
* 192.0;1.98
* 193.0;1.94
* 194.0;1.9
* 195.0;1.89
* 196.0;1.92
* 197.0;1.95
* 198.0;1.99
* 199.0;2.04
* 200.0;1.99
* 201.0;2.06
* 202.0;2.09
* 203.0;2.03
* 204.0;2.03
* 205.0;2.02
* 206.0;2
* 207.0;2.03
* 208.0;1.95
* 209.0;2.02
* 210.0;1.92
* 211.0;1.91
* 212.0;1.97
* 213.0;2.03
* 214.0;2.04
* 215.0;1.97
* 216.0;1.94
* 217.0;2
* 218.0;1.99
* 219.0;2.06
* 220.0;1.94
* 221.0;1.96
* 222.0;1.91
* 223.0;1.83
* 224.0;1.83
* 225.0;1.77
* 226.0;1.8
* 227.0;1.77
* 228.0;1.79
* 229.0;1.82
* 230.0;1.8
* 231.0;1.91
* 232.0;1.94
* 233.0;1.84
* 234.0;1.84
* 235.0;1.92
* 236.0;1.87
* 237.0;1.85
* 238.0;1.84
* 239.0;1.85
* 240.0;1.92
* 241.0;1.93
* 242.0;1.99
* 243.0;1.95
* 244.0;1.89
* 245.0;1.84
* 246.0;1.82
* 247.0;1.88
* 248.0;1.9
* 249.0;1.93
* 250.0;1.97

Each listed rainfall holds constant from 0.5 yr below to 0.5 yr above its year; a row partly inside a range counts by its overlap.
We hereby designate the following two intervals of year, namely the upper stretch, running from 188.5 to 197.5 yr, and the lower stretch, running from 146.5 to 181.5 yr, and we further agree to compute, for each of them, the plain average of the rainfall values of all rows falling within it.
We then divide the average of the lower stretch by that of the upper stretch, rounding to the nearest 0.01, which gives 1.04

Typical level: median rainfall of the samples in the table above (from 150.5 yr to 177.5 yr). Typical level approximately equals 2.03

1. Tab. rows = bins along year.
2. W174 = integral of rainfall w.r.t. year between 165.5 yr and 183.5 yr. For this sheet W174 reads 37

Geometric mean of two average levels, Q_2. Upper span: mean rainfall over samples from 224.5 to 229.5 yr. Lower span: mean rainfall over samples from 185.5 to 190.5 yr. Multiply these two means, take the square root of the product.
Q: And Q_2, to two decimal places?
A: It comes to 1.90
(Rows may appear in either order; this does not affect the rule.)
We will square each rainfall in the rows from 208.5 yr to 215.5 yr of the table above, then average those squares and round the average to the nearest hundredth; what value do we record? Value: 3.92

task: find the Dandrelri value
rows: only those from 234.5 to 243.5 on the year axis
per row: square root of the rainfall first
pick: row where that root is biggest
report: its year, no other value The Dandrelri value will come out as 242.0 yr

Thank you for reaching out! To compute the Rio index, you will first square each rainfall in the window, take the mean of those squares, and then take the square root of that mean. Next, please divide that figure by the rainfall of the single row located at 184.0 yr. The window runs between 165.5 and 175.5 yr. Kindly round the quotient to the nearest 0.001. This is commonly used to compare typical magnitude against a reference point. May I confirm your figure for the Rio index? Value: 1.006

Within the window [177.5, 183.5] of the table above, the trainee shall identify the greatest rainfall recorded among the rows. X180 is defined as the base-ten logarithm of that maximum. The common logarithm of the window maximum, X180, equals 0.332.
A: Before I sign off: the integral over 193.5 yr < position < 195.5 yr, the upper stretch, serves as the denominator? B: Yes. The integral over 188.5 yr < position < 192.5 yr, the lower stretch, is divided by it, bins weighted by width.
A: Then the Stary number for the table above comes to 2.1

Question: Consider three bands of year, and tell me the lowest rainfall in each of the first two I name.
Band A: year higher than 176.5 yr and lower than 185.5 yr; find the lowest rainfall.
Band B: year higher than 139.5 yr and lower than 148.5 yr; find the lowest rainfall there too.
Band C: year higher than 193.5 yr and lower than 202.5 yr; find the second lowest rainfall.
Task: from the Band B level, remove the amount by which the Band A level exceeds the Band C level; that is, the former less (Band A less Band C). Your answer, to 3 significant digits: 1.71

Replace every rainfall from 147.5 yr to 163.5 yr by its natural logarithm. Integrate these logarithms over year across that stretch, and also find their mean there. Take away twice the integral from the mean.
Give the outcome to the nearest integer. -22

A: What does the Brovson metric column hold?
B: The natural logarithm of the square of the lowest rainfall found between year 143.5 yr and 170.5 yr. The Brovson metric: 1.28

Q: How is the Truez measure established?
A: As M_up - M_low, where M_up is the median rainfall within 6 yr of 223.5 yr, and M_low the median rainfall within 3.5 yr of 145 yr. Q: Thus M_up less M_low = -0.18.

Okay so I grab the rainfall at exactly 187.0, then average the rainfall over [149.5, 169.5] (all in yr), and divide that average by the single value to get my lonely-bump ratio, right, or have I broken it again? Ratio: 0.99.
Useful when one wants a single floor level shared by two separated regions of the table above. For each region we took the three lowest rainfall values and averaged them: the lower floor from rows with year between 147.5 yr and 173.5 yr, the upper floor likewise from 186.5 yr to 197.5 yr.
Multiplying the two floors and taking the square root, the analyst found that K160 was 1.91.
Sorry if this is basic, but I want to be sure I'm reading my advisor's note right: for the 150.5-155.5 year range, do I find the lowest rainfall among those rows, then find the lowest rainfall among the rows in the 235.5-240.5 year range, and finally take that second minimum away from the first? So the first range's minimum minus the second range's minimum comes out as 0.13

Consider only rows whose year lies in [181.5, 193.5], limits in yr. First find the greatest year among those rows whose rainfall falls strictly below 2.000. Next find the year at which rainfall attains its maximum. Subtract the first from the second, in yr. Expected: -11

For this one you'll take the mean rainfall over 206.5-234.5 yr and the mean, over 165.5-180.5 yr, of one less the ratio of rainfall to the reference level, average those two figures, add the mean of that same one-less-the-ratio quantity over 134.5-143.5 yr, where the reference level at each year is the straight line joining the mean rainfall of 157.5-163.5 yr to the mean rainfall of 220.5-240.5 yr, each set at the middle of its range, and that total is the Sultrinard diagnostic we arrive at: 0.993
